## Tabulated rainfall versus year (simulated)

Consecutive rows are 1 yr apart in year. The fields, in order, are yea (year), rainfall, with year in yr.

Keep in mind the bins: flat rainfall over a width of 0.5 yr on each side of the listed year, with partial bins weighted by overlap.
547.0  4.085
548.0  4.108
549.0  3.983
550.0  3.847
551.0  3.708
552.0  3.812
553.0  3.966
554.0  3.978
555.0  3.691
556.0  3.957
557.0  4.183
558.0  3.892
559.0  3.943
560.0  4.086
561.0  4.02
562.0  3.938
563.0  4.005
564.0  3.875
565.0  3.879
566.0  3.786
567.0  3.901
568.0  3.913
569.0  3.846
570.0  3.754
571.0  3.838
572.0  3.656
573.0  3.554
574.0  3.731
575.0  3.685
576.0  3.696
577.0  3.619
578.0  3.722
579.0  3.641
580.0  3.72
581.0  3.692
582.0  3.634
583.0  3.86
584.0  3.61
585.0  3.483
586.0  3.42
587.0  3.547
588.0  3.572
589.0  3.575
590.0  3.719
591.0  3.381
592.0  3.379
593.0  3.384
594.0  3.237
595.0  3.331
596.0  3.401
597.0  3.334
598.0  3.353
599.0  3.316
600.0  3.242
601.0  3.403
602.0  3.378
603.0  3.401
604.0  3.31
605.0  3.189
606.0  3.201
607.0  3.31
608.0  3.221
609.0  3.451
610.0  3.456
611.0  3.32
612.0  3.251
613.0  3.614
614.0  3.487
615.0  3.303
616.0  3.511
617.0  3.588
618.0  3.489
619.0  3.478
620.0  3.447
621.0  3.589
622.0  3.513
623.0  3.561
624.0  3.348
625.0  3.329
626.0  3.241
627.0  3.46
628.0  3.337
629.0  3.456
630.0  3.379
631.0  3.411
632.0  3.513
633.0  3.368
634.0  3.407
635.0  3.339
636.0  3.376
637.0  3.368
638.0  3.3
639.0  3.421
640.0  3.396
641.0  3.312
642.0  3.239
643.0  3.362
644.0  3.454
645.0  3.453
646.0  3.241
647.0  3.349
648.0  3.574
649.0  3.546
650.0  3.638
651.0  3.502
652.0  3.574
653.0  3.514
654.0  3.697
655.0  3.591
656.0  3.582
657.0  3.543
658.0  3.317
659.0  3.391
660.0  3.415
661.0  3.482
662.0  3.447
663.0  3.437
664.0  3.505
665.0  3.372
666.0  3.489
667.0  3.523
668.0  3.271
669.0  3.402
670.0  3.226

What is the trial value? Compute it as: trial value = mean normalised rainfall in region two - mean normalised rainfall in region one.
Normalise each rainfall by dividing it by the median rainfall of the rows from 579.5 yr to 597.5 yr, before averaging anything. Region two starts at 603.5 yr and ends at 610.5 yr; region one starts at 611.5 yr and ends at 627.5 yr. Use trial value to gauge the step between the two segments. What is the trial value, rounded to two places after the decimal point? -0.04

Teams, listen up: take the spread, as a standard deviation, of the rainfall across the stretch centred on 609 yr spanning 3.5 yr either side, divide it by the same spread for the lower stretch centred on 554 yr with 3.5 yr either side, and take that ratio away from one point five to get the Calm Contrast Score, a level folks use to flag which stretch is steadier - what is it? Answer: 0.91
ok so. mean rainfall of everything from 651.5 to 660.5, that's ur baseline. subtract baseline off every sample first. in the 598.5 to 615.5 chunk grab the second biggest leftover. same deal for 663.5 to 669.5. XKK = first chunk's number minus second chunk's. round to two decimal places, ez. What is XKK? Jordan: -0.02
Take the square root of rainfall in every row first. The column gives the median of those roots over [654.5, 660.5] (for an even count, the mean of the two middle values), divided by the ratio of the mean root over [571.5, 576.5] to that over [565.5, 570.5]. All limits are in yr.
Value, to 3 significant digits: 1.91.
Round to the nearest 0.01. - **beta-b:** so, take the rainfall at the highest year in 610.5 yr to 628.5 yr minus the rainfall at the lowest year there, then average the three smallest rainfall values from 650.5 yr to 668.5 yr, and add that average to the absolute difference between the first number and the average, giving 6.62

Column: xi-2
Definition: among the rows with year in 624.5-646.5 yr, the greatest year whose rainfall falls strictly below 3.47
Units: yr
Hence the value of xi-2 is 646.0 yr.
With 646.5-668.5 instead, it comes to 668.0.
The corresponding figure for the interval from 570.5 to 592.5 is 592.0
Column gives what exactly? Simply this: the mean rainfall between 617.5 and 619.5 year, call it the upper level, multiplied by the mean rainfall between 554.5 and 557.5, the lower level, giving 13.7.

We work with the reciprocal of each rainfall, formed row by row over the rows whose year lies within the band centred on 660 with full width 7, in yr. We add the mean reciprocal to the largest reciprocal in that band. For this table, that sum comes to 0.59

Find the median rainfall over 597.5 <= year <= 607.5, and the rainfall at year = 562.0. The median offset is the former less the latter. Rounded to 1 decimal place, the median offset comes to -0.6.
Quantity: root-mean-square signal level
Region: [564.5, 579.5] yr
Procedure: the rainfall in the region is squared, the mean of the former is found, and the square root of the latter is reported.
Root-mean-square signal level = 3.7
